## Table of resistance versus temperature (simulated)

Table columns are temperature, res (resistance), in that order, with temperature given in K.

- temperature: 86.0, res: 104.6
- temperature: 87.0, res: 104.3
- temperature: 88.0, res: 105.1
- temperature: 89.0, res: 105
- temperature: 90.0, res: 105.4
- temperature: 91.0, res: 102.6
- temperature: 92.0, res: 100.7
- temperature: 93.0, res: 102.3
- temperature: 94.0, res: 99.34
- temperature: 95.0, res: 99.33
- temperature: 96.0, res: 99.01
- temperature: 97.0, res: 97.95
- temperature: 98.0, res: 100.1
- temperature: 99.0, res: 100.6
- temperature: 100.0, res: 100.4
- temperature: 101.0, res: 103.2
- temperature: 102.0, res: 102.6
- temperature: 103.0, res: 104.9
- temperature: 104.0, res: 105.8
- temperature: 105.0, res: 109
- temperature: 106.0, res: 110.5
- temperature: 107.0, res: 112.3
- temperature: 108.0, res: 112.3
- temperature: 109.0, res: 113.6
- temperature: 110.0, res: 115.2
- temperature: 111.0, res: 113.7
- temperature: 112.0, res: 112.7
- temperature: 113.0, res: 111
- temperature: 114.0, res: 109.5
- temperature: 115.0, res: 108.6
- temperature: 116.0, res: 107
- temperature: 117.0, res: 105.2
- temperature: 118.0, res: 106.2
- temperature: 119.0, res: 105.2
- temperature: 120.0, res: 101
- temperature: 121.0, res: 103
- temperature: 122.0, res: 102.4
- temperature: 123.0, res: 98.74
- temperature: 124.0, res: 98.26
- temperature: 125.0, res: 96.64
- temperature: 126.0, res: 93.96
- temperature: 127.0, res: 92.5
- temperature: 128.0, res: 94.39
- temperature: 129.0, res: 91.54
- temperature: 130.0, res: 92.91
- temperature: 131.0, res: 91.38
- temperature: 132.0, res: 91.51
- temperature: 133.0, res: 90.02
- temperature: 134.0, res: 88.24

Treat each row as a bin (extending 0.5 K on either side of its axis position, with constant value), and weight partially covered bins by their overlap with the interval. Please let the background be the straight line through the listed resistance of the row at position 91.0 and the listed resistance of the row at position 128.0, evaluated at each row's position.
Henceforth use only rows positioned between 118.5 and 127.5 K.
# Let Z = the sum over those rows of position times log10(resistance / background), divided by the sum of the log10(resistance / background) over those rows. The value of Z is 120.7 K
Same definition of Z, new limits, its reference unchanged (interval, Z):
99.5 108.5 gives 105.7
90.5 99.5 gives 95.4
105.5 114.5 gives 110.1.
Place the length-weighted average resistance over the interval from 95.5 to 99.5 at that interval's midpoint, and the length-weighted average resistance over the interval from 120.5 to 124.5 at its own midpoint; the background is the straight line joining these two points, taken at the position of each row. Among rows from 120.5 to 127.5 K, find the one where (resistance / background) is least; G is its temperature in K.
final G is 127.0 K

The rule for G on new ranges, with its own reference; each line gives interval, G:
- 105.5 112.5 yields 106.0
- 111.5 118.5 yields 117.0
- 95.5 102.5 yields 97.0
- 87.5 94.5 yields 94.0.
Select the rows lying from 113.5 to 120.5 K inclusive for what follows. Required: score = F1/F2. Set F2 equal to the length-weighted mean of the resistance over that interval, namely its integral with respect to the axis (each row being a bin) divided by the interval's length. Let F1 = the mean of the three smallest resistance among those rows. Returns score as 0.978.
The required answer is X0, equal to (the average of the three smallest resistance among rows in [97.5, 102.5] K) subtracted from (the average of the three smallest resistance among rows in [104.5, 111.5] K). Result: 10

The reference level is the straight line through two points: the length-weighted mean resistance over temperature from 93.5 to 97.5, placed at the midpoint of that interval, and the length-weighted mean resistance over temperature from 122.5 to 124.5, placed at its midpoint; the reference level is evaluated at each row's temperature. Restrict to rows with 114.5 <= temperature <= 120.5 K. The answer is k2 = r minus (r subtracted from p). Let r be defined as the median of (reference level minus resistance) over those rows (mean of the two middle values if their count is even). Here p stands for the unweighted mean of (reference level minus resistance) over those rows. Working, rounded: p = -7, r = -7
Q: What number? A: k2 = -7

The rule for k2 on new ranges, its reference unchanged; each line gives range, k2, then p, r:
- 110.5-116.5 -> -11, -12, -12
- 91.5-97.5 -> 0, -1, 0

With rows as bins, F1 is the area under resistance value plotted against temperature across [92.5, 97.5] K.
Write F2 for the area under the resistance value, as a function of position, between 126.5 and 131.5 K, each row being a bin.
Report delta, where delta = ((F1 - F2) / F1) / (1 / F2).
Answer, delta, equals 33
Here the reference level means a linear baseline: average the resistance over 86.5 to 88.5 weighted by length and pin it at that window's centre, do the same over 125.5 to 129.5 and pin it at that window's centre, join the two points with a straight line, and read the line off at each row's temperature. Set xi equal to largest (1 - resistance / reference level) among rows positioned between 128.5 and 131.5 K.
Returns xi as 0.01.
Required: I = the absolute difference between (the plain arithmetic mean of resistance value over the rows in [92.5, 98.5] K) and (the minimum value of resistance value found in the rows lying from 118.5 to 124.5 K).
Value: 1.4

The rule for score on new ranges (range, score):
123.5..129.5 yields 0.980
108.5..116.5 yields 0.973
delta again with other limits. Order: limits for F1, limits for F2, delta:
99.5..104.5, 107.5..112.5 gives -56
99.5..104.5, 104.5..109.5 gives -44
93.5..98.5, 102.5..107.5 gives -51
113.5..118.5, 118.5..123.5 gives 25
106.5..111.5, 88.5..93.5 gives 46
